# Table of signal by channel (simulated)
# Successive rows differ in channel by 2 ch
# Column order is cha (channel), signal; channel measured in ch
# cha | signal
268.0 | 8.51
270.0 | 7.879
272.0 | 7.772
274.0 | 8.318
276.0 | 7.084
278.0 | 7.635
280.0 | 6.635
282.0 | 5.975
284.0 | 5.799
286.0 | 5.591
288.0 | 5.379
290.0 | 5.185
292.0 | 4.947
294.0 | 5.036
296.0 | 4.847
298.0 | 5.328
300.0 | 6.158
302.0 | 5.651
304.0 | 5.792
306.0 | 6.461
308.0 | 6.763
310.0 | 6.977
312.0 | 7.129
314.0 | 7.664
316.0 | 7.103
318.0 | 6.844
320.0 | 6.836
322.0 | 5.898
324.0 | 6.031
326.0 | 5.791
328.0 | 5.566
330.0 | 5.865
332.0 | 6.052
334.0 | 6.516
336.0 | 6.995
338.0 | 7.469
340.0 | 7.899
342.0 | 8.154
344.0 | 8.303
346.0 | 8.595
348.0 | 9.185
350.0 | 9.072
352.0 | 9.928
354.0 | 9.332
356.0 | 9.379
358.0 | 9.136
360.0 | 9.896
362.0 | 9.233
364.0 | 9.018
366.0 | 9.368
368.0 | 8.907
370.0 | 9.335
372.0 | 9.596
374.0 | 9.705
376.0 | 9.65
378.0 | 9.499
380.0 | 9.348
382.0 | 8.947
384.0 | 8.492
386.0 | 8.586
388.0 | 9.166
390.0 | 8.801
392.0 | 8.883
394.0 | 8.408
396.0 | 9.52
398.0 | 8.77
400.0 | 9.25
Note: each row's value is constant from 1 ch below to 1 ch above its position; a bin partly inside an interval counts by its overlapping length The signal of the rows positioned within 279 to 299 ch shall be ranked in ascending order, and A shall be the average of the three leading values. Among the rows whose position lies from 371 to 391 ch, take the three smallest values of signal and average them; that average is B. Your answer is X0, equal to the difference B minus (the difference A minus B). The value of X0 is 12.3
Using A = 4.9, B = 8.6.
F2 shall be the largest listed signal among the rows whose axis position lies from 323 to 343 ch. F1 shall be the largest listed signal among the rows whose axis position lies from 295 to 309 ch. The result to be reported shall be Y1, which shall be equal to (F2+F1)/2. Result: 7.46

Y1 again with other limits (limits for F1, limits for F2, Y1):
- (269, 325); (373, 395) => 9.01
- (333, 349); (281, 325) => 8.42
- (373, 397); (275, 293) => 8.67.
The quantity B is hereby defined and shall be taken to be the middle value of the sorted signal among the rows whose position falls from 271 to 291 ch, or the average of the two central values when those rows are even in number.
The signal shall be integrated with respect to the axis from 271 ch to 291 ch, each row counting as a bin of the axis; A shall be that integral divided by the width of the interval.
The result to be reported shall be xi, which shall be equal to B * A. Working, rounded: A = 6.54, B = 6.3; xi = 41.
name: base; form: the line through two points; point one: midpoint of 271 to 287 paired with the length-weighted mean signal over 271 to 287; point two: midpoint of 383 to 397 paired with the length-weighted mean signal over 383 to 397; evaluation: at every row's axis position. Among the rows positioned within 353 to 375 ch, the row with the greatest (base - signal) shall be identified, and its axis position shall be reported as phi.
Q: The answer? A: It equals 368.0 ch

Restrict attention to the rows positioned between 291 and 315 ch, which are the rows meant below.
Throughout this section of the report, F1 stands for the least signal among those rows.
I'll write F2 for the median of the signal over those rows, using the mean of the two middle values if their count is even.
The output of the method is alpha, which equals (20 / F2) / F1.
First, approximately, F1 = 4.847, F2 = 6.0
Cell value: 0.69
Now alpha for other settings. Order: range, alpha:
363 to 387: 0.25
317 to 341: 0.57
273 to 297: 0.72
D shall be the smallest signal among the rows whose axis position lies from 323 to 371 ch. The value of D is 5.566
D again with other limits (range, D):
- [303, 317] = 5.792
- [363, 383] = 8.907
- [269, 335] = 4.847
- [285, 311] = 4.847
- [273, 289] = 5.379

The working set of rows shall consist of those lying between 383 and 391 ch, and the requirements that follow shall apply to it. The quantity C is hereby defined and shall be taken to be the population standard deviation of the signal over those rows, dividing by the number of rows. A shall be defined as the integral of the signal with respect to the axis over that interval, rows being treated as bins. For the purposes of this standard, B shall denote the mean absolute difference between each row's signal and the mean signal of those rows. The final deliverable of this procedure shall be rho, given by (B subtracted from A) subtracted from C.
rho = -70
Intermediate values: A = 70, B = 0.22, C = 0.26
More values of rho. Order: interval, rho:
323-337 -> -85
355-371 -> -148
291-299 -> -40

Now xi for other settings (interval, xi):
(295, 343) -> 42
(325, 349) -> 52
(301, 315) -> 45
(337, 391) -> 83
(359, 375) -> 88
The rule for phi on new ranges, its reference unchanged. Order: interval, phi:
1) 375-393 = 384.0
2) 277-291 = 290.0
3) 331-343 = 332.0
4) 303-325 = 322.0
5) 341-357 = 342.0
